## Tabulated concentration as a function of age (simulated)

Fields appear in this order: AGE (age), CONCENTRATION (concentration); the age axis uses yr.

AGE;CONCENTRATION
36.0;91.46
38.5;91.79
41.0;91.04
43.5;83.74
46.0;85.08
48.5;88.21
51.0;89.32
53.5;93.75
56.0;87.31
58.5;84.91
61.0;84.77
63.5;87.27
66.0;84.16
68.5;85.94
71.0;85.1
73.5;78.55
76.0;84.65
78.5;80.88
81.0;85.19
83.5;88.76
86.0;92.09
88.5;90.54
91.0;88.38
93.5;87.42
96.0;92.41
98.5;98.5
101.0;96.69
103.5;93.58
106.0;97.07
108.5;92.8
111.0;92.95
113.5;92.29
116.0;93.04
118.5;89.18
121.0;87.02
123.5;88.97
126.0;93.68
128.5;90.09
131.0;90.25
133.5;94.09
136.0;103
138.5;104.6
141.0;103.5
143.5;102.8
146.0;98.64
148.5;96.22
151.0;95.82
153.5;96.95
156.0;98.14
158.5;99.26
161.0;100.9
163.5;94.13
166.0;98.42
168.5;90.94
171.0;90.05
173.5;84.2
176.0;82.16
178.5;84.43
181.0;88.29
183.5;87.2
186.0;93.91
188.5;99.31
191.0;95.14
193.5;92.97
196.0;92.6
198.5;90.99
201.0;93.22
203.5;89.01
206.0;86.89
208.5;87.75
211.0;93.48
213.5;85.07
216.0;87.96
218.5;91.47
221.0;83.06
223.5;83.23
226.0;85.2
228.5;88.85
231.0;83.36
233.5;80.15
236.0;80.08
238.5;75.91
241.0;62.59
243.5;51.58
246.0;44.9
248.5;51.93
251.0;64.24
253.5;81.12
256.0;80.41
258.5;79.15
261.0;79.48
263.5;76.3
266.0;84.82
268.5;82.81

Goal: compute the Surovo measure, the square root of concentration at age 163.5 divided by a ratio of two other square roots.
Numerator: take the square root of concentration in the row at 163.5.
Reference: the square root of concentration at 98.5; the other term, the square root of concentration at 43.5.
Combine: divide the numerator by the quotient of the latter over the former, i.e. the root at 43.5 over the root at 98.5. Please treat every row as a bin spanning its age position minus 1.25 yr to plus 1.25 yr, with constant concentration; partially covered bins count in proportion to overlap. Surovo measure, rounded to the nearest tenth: 10.5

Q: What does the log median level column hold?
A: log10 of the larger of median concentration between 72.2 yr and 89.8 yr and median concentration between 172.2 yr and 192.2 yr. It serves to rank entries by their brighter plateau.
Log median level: 1.94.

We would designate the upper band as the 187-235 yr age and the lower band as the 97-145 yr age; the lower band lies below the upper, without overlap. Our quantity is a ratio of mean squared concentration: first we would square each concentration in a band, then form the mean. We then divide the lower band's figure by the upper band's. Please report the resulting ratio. 1.14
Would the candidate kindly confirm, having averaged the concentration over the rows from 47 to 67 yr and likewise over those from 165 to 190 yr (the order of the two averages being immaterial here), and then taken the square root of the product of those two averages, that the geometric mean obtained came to 88.7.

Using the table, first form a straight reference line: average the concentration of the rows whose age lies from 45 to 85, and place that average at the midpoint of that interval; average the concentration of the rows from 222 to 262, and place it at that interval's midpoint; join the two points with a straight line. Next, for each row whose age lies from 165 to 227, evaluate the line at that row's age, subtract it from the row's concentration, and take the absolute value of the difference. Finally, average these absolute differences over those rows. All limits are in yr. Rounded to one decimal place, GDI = 12.9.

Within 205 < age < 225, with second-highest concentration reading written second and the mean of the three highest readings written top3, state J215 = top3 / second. 0.99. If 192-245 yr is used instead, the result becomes 1.00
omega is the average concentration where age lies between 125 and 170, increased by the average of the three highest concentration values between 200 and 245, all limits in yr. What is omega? 190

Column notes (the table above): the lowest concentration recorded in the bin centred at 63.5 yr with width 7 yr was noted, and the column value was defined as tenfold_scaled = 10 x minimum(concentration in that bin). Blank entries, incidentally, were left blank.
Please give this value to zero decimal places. 842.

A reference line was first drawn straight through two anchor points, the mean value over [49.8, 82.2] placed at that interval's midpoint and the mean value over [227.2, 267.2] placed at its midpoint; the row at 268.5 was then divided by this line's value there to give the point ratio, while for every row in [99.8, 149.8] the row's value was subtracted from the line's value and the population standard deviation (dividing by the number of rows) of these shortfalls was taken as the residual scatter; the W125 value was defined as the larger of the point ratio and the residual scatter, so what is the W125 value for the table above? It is 5.6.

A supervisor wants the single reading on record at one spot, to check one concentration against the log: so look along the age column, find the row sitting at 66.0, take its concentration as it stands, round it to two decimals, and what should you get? 84.16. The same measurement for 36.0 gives 91.46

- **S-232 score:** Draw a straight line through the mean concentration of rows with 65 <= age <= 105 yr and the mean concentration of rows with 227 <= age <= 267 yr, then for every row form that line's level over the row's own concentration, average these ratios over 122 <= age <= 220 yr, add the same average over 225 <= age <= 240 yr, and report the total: 1.77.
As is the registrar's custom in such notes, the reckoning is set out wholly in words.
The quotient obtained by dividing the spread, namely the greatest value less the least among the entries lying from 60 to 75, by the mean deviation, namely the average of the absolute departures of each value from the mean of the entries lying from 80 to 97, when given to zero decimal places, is 4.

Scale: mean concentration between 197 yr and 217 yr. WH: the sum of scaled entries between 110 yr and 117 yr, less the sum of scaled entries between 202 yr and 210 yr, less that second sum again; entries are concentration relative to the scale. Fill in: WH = -2.8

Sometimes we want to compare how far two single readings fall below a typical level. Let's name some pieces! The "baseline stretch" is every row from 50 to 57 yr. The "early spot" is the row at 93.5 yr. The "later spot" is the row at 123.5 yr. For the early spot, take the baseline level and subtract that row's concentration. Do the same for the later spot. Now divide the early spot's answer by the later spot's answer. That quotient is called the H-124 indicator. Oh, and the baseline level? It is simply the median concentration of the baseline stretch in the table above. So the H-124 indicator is 5.4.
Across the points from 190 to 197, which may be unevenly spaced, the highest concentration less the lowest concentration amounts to 2.5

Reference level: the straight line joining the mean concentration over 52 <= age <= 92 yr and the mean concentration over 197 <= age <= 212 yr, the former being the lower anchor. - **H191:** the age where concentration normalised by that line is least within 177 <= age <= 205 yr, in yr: 178.5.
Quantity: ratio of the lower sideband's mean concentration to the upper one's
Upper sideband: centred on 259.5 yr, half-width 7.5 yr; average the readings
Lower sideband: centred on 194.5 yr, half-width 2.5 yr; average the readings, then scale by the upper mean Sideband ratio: 1.16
